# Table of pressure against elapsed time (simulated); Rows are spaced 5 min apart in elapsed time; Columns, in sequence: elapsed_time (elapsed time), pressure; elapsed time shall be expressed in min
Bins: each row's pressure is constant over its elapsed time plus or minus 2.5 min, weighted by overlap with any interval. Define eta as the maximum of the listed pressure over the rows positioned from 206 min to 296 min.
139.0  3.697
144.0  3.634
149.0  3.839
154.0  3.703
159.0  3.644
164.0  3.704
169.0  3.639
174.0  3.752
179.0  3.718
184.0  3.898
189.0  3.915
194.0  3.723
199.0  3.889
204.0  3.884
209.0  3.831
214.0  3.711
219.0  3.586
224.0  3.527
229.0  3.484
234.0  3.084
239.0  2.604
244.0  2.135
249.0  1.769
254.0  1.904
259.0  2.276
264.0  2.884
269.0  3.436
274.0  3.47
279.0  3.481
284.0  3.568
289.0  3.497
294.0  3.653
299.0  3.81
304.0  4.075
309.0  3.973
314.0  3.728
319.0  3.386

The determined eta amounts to 3.831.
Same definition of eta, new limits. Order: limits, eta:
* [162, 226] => 3.915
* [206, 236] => 3.831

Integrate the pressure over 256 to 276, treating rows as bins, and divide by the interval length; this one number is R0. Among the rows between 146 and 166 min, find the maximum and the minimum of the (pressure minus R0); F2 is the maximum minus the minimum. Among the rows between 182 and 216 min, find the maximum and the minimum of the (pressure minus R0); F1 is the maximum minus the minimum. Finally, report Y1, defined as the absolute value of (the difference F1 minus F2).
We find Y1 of 0.0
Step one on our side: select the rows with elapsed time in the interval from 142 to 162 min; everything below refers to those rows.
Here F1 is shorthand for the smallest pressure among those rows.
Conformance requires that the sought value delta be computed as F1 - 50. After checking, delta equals -46.4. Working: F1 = 3.634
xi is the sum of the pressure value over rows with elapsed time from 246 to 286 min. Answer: 22.8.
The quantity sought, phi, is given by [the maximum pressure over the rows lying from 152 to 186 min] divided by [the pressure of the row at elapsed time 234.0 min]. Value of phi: 1.26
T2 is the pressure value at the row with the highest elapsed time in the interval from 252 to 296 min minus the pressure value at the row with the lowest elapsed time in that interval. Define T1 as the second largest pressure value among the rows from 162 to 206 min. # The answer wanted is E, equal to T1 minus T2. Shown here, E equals 2.1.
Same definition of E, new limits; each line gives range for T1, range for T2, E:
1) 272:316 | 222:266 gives 4.6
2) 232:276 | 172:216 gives 3.5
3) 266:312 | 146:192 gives 3.9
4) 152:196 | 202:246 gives 5.6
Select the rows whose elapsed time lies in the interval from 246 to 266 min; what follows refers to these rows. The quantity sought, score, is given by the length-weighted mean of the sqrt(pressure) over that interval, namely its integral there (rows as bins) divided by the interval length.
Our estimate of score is 1.47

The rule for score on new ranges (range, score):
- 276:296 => 1.88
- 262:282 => 1.82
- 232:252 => 1.53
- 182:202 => 1.96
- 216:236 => 1.85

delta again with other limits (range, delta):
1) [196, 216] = -46.3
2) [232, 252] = -48.2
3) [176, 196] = -46.3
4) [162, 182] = -46.4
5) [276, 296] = -46.5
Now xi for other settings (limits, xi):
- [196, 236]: 29.0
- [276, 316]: 29.8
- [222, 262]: 20.8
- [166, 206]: 30.4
